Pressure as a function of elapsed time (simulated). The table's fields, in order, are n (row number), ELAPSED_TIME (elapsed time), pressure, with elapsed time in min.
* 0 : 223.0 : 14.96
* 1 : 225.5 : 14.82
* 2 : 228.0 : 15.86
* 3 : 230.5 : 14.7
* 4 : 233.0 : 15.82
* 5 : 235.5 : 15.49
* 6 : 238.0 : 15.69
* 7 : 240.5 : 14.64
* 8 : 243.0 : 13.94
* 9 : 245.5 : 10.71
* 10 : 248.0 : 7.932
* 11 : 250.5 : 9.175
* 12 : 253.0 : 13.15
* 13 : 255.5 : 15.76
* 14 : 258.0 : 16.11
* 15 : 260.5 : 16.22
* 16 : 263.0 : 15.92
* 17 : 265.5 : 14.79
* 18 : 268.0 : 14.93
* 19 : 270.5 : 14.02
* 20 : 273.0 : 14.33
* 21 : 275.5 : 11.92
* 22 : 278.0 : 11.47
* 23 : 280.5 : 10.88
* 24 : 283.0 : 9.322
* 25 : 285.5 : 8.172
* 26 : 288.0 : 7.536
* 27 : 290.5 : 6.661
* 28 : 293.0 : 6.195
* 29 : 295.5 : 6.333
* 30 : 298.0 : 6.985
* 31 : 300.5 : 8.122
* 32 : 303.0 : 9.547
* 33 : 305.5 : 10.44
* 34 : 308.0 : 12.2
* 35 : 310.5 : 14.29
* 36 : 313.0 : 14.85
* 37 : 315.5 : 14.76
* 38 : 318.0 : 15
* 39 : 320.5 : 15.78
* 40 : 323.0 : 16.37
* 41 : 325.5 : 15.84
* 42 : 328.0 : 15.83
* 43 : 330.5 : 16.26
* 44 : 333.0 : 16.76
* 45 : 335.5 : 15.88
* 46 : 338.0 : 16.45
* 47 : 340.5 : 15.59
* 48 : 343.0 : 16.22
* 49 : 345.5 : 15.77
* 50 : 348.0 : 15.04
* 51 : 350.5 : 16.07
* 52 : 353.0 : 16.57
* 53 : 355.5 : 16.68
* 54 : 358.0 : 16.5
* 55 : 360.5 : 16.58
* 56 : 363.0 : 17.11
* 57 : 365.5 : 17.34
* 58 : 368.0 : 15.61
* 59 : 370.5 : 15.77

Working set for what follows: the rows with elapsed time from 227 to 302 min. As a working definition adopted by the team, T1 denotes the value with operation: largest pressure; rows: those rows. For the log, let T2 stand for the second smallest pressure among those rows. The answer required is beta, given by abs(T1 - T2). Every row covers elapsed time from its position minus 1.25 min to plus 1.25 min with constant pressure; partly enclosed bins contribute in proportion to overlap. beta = 10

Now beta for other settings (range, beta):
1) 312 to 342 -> 2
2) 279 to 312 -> 8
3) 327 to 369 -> 2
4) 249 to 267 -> 3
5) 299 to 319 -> 5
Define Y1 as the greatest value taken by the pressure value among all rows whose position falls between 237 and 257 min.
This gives 15.76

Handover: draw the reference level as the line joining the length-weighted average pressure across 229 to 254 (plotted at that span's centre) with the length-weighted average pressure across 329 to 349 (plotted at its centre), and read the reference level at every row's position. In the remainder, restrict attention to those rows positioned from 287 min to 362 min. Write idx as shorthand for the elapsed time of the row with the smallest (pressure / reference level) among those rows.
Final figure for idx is 293.0 min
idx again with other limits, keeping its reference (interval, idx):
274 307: 293.0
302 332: 303.0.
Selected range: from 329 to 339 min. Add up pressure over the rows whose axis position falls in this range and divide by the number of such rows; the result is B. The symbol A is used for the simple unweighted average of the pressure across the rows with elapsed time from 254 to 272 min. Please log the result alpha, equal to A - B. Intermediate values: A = 15.4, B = 16.3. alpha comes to -0.9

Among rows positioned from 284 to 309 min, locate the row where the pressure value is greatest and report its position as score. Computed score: 308.0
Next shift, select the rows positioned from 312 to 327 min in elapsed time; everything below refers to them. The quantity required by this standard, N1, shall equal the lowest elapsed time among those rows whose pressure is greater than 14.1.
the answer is 313.0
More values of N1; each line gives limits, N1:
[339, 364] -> 340.5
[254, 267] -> 255.5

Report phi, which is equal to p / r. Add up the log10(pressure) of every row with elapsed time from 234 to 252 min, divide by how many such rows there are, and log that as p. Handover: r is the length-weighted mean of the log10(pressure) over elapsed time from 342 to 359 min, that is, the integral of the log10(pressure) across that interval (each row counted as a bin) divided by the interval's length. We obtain 0.90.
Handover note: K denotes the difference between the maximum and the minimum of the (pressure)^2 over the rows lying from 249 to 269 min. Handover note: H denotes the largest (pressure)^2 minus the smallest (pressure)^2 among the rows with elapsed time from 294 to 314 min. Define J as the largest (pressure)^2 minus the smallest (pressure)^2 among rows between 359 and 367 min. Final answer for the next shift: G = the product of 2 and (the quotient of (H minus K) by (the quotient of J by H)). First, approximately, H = 180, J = 26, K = 179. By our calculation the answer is 21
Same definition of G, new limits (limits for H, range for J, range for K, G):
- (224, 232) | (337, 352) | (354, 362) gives 47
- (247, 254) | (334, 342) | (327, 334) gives 636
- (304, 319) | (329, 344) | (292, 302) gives 542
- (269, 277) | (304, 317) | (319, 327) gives 50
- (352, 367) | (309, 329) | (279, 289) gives -30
